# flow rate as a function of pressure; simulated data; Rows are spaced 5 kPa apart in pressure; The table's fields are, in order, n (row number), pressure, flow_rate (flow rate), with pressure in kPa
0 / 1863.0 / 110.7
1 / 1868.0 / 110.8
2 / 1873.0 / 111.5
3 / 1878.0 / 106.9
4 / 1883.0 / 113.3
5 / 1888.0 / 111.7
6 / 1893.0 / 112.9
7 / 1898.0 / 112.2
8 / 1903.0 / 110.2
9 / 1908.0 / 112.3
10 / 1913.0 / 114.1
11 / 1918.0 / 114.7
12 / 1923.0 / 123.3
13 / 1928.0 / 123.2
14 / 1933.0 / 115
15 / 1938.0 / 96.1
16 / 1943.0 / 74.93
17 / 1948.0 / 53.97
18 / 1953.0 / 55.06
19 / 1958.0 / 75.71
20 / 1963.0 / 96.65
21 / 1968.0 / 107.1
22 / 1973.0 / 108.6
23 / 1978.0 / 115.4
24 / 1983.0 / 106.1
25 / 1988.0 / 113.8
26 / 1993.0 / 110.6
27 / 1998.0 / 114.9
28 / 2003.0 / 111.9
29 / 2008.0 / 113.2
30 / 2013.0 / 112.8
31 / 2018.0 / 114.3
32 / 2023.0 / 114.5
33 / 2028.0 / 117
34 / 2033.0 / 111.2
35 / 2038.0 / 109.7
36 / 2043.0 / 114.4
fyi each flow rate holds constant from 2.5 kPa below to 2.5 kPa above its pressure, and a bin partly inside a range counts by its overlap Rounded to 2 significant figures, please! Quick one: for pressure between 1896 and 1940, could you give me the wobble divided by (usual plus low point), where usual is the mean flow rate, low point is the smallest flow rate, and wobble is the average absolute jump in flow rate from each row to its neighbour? 0.025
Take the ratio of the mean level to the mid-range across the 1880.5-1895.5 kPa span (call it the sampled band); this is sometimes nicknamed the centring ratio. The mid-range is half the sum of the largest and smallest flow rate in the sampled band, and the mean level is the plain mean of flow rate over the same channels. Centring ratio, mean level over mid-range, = 1.00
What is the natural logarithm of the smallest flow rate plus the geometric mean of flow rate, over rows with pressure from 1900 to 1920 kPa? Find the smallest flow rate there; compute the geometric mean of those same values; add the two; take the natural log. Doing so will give 5.41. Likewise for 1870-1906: 5.39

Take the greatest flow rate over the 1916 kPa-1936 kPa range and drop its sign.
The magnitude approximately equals 123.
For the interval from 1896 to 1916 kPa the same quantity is 114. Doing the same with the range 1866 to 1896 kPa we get 113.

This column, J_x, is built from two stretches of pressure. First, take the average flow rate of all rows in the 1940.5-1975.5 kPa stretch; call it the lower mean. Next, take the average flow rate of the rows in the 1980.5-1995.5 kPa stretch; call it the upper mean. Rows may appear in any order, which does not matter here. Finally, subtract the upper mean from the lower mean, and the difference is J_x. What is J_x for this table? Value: -28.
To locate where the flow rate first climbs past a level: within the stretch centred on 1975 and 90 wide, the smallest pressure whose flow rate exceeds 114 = 1933.0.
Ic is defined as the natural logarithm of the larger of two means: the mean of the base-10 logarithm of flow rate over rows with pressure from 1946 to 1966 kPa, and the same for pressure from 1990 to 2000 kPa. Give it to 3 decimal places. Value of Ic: 0.719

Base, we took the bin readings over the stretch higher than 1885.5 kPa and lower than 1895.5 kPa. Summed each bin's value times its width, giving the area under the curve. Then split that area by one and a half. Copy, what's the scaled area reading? 749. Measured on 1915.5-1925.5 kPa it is 793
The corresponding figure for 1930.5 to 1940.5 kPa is 704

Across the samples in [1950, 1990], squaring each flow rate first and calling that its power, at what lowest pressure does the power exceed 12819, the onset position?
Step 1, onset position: 1978.0 kPa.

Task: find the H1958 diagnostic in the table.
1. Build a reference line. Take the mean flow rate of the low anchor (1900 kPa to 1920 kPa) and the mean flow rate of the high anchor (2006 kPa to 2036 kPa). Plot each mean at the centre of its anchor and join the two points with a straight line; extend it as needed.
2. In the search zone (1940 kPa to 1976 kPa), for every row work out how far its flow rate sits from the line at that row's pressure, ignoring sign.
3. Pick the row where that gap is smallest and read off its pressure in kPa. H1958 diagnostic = 1973.0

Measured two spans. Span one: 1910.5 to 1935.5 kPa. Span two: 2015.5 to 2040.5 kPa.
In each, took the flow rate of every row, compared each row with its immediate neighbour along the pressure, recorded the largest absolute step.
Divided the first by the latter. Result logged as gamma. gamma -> 1.5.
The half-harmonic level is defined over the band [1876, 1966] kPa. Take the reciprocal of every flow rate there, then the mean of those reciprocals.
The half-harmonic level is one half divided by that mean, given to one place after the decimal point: 47.5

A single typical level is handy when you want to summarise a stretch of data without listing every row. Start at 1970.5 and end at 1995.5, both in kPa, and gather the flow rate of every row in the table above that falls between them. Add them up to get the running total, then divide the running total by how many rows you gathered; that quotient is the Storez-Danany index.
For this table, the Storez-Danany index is 111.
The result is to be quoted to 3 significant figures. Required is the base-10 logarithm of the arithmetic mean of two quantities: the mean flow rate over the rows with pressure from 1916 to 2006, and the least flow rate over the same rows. 1.89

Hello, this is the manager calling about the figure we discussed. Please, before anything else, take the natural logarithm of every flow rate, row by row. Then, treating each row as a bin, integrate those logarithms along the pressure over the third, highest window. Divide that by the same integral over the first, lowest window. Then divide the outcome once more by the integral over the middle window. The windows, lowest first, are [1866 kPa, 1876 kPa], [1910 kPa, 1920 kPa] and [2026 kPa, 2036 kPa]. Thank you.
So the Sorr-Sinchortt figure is 0.0212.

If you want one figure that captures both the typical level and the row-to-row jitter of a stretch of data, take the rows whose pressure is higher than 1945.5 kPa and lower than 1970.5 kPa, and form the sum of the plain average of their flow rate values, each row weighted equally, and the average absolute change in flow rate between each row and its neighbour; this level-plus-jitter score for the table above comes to 91.0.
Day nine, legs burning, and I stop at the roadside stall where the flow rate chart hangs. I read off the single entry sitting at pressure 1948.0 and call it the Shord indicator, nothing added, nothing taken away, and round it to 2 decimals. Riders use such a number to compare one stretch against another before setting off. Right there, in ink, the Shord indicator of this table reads 53.97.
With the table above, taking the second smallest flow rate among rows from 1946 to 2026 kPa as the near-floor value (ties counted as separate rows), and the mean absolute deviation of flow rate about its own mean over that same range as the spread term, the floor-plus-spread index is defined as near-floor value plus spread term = 71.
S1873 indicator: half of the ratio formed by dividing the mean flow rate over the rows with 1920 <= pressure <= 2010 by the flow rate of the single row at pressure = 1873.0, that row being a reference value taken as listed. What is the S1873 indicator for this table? 0.452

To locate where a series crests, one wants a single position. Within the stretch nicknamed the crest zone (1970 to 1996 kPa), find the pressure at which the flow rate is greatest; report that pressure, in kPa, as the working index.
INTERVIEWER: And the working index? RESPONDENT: 1978.0 kPa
